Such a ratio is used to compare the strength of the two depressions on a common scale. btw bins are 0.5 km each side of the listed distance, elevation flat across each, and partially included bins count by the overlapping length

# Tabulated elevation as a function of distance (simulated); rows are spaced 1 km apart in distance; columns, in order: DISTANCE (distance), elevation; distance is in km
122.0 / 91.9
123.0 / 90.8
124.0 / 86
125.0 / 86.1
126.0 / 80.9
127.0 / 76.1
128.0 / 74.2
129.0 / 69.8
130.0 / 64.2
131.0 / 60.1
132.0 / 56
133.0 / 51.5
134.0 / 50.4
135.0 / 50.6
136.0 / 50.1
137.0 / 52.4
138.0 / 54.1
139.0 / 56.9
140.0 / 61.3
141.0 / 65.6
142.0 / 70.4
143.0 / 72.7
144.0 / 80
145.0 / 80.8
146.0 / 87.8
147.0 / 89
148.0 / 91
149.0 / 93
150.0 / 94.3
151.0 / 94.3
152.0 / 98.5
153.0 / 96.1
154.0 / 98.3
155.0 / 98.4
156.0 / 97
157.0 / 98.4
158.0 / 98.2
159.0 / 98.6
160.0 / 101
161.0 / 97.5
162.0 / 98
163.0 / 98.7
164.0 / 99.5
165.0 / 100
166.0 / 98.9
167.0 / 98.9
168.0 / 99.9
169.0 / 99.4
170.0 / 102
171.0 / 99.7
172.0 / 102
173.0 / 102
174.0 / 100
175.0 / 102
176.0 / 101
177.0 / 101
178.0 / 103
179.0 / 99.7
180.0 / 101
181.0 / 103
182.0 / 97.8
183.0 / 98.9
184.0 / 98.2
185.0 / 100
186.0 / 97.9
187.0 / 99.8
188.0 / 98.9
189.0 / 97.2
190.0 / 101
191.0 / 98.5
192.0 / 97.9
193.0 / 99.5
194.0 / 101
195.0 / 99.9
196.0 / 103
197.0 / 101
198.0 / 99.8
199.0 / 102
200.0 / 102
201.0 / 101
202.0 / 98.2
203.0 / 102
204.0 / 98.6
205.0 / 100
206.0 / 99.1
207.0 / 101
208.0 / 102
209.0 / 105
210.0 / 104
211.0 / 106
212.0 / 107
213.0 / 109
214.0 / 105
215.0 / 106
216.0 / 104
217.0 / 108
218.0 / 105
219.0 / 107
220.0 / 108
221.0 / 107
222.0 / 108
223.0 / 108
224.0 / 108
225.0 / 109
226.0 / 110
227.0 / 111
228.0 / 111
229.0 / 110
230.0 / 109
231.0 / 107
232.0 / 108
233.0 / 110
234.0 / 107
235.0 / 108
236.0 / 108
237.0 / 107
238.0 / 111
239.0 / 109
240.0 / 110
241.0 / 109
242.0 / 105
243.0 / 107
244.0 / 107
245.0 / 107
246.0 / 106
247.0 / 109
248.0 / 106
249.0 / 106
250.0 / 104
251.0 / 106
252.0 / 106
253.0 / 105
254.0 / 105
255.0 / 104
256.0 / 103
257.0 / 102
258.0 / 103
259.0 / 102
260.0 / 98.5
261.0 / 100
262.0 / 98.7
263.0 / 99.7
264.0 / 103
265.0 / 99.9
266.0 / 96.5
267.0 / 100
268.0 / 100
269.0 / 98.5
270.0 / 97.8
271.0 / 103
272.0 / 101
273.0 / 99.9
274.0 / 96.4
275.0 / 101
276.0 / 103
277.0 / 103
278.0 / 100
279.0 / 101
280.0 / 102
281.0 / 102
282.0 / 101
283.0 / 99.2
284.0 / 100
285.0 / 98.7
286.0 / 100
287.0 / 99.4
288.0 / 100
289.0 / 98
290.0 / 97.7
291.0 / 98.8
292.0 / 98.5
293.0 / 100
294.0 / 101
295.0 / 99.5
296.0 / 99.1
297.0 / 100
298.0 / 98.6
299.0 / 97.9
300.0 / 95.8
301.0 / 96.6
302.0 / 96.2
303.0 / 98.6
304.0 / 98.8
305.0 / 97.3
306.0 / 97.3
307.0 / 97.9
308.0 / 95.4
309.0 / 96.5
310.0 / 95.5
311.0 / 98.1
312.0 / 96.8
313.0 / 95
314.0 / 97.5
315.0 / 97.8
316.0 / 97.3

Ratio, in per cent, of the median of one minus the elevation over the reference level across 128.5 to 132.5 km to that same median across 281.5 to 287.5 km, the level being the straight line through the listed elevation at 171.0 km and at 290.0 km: -1935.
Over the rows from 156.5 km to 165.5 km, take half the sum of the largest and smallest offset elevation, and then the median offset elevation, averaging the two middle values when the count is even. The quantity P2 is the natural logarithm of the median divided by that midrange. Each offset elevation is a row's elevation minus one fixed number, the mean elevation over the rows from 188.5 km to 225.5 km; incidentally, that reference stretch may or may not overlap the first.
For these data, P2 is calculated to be 0.15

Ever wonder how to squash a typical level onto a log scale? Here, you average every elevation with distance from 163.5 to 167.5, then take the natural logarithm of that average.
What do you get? 4.60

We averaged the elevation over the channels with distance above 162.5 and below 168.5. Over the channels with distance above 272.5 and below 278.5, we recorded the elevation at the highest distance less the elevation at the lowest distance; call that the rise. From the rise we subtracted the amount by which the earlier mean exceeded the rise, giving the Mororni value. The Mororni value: -99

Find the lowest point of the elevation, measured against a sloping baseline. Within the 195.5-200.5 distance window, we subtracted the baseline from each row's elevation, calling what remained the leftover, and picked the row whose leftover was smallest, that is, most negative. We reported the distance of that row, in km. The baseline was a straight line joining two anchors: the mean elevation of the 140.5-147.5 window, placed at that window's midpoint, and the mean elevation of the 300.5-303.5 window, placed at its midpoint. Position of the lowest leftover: 198.0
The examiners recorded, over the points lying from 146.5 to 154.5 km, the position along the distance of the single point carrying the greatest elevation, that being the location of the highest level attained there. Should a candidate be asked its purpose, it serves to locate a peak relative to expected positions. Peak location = 152.0 km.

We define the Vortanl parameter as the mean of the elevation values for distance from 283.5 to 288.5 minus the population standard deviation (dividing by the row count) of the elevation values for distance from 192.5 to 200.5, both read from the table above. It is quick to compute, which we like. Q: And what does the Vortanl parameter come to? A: 98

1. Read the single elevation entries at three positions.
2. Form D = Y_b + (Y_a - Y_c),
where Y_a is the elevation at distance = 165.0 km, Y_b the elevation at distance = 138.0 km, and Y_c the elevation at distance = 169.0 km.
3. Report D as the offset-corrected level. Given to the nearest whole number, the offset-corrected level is 55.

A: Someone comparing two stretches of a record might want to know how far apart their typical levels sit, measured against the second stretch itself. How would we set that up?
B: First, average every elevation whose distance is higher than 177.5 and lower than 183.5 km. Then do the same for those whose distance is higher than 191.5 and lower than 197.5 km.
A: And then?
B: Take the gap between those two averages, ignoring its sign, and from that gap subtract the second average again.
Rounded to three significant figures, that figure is -100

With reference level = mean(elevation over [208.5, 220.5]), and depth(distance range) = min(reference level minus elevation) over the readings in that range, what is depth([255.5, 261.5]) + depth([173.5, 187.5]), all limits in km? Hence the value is 6.3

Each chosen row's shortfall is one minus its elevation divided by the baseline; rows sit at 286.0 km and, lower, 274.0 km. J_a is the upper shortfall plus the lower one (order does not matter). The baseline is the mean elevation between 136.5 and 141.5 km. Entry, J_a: -1.38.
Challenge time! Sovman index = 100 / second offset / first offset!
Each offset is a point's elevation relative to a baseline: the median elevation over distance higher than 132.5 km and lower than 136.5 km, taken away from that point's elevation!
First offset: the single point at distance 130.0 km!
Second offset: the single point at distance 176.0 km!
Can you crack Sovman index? 0.145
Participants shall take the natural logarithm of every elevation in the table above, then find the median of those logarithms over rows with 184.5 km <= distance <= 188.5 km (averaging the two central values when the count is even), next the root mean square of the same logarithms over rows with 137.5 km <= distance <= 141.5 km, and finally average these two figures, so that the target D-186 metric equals 4.34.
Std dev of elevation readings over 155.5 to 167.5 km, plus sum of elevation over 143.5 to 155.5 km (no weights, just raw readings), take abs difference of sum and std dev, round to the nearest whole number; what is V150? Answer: 1100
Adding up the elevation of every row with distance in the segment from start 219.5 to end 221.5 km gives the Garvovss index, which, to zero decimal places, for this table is 215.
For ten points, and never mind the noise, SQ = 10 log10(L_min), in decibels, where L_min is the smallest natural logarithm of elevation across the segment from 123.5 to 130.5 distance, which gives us 6.19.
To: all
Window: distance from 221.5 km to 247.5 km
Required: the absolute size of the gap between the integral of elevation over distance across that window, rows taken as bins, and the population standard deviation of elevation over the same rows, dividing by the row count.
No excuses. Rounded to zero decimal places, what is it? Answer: 2817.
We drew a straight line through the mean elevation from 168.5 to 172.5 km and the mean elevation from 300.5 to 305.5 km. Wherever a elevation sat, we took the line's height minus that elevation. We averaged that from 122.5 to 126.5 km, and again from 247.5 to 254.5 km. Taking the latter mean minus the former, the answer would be -23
